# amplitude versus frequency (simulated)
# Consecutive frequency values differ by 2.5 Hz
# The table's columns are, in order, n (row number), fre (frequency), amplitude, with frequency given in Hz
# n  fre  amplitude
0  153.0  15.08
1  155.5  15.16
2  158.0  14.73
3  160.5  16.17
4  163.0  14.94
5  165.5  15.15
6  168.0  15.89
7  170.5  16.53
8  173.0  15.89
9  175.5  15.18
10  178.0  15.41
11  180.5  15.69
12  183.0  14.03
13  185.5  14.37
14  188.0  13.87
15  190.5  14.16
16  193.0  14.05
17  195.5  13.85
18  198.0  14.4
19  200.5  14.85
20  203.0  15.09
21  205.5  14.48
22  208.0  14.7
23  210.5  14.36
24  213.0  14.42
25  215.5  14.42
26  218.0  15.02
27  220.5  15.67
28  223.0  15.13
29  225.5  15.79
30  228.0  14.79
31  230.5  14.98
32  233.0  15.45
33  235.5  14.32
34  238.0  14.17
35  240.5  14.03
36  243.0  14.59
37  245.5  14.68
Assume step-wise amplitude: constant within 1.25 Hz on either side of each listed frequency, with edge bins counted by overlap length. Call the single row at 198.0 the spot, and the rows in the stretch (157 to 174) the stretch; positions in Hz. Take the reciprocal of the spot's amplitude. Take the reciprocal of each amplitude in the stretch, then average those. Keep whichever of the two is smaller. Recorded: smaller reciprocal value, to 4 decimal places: 0.0641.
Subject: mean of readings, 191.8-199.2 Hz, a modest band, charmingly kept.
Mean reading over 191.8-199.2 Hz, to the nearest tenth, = 14.1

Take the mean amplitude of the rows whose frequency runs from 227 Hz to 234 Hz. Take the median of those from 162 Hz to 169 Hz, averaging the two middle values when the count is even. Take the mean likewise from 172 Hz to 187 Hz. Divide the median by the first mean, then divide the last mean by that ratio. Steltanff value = 15.0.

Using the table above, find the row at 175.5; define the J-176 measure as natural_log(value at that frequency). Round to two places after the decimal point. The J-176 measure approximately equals 2.72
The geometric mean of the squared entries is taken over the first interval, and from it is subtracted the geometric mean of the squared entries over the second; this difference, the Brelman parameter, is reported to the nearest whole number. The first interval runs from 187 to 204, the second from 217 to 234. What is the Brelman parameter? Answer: -28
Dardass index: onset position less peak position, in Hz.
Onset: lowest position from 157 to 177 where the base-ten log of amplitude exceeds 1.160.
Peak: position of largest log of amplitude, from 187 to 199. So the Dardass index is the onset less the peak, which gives -40 Hz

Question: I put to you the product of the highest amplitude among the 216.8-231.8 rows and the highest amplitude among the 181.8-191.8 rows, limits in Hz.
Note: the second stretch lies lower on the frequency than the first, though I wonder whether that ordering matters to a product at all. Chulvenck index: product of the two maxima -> 227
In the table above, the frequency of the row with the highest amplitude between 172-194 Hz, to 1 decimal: 173.0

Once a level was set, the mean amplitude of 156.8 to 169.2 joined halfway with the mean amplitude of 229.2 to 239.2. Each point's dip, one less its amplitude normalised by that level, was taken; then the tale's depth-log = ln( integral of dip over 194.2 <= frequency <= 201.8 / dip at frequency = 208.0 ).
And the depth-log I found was 2.7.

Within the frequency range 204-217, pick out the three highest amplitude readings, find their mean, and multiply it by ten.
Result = 145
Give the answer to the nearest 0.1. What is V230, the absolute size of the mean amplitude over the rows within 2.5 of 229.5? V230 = 14.9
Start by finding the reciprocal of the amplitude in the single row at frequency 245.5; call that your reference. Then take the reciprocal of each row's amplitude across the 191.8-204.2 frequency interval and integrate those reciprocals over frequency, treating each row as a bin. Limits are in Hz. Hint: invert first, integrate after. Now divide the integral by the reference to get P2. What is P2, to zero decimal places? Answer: 13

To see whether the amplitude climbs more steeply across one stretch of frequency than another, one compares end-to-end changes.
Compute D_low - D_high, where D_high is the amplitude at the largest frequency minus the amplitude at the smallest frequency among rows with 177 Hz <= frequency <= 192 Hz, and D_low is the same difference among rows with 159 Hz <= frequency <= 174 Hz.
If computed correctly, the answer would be 1.0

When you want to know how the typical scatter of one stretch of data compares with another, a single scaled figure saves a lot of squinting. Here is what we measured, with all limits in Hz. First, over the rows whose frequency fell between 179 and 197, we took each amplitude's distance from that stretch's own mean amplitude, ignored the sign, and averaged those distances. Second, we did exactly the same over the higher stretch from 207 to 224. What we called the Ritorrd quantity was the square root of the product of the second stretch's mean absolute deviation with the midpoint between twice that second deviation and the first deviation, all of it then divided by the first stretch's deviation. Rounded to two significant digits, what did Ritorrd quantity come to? 1.1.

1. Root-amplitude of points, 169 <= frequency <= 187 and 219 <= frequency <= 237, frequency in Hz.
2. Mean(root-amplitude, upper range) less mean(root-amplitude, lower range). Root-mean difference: -0.02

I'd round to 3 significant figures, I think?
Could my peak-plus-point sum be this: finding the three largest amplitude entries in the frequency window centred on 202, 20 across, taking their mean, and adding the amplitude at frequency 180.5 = 30.6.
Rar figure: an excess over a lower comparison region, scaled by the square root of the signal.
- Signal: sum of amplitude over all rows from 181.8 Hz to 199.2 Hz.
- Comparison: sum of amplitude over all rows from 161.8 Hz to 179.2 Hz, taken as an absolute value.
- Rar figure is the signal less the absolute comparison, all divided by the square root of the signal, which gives -1.0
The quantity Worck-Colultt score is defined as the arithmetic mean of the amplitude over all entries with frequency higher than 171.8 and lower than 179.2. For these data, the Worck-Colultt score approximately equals 15.5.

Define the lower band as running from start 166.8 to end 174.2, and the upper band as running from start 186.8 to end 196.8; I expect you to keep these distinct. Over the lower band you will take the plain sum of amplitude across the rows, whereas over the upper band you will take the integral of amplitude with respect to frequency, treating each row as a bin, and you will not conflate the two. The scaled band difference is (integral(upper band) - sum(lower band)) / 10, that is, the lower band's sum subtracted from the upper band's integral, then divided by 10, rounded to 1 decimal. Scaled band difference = 9.2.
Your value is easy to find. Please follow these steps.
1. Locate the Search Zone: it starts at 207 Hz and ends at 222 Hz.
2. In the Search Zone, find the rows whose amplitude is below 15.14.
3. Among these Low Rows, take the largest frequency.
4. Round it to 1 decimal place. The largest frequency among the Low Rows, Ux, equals 218.0 Hz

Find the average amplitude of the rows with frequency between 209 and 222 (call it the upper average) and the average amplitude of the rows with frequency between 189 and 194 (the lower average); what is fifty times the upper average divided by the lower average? 52.4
